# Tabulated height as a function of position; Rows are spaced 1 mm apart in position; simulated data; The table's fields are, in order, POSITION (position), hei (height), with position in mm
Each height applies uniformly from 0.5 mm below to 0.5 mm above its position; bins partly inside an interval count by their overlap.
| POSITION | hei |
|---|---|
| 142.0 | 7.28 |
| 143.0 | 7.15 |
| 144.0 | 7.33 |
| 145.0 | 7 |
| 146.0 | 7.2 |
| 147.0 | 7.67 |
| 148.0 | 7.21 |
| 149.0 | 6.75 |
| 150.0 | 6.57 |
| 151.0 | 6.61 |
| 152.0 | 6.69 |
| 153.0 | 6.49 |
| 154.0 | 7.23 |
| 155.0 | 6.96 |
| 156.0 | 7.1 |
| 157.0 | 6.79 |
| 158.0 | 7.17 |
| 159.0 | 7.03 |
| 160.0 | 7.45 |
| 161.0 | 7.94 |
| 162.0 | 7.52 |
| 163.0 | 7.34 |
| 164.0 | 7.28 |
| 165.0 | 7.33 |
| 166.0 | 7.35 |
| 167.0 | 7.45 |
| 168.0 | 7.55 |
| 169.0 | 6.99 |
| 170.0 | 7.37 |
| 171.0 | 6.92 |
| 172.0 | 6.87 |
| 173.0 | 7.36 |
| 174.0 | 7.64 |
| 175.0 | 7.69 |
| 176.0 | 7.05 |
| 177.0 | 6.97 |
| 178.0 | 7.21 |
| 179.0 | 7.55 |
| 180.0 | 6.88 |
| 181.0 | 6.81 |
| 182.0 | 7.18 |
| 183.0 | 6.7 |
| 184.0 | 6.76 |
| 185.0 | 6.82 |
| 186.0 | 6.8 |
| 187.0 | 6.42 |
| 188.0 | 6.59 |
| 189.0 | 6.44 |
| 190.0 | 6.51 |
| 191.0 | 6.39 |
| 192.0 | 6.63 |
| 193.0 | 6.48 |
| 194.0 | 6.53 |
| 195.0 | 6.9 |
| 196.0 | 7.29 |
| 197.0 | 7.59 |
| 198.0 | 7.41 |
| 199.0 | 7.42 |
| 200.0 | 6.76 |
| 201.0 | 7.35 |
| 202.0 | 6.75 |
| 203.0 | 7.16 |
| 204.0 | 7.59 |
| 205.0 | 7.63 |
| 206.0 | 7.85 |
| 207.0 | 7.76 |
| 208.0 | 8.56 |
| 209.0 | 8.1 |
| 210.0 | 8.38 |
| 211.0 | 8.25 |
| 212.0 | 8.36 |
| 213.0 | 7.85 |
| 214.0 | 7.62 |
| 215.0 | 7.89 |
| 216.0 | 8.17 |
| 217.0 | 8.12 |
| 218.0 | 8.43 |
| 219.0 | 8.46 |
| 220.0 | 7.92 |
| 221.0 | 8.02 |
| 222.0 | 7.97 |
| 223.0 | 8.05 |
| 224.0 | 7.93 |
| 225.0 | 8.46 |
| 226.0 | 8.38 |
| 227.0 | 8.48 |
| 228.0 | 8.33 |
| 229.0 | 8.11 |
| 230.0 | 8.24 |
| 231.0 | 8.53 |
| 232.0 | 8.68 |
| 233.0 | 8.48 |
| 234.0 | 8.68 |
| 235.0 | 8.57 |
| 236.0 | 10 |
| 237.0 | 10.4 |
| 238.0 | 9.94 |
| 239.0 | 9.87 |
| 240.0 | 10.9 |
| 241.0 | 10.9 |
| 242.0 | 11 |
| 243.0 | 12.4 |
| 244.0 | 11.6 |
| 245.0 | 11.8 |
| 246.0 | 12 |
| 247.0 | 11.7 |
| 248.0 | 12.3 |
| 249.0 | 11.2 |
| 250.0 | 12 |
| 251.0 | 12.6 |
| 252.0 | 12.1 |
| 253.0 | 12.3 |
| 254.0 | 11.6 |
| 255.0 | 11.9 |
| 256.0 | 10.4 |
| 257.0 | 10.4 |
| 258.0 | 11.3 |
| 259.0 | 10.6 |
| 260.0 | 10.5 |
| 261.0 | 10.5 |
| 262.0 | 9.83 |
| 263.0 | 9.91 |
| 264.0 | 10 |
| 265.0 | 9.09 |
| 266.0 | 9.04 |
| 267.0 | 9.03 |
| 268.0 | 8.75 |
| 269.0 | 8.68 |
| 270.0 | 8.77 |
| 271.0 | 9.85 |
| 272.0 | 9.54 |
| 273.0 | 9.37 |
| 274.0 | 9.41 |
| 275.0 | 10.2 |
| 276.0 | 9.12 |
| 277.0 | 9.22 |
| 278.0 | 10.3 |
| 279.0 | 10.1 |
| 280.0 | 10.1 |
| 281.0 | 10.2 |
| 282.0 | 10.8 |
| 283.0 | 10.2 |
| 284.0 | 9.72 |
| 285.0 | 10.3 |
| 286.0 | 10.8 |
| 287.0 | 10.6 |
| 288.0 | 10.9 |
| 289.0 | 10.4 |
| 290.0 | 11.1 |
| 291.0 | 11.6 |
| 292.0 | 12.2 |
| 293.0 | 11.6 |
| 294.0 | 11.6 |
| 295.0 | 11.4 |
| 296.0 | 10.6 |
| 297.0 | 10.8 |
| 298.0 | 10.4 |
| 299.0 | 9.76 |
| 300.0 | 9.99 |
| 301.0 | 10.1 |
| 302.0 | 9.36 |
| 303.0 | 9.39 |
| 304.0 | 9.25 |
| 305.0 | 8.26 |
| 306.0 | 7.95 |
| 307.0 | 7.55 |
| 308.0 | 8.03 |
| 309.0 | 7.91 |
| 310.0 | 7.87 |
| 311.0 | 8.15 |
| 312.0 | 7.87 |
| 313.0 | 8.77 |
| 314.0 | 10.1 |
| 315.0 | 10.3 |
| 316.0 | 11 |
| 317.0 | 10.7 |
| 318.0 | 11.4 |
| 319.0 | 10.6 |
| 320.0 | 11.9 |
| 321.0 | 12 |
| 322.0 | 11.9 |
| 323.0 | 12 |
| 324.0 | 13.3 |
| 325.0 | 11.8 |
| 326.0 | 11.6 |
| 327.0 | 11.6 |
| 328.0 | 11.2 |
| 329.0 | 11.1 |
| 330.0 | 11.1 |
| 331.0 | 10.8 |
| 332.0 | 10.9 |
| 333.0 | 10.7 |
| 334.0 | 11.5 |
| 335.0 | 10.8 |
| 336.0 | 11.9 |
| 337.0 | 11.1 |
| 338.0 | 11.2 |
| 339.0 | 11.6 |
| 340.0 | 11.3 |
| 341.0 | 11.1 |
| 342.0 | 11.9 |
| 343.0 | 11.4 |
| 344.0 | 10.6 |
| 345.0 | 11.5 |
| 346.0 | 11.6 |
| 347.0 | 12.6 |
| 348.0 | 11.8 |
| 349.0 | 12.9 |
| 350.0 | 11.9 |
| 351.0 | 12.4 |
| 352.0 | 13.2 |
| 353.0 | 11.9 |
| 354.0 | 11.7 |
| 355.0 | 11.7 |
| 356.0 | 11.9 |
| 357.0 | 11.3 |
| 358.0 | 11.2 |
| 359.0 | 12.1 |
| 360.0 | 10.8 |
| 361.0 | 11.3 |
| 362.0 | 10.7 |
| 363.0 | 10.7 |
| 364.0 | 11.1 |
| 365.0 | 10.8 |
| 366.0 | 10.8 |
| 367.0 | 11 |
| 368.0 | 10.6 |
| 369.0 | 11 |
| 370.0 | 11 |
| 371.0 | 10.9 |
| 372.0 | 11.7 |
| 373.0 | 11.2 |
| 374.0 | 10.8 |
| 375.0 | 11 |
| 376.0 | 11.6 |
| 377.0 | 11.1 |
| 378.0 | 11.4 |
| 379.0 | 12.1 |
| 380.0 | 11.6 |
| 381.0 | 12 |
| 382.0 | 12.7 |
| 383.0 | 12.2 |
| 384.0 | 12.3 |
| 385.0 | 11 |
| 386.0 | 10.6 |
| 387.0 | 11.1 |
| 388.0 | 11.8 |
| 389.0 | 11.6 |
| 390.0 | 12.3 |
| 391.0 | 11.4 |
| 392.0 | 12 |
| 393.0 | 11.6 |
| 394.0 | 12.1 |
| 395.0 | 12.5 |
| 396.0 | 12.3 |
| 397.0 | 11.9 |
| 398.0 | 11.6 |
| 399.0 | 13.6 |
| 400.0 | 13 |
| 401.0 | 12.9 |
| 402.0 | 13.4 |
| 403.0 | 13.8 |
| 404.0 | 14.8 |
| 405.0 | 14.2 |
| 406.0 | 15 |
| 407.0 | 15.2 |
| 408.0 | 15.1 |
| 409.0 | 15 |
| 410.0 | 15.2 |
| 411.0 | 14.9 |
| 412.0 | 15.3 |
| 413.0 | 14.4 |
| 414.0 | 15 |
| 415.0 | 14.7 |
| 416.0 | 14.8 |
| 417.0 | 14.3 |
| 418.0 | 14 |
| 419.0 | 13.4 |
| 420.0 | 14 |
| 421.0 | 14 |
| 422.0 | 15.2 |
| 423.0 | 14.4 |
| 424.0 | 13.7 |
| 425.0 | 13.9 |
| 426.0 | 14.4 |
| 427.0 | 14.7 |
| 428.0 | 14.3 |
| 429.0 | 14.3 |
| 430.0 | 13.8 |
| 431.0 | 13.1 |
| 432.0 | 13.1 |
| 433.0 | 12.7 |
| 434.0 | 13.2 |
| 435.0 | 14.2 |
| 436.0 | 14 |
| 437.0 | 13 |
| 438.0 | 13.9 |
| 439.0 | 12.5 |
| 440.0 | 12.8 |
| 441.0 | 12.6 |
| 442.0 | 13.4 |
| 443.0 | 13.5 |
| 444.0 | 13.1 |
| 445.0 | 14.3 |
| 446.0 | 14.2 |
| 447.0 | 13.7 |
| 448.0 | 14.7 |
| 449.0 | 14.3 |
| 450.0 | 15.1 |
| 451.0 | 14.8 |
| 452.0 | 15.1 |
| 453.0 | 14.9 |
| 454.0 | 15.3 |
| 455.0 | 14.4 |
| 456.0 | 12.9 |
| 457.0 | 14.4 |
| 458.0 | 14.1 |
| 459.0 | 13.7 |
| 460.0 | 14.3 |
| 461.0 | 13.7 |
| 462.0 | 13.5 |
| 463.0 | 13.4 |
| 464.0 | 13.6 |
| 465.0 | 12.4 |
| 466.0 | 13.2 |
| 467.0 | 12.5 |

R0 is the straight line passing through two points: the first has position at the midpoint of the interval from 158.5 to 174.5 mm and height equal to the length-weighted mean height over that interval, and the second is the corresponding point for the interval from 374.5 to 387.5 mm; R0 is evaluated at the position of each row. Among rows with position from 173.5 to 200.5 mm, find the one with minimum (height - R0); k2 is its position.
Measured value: 191.0 mm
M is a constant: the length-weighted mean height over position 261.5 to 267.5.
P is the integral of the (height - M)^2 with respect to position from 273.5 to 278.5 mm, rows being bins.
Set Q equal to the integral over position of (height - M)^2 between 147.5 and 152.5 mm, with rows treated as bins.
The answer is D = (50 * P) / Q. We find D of 2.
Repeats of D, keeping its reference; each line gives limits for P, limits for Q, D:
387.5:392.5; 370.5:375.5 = 100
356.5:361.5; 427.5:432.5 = 10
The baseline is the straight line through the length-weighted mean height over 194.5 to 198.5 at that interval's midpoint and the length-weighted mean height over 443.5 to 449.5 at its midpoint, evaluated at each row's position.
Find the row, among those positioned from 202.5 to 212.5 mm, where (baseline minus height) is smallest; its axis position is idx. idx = 208.0 mm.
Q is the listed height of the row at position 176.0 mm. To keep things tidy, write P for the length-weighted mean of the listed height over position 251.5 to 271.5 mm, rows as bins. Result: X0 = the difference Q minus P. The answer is -3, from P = 10.2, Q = 7.05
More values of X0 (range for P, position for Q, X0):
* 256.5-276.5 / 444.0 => 3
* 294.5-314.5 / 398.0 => 2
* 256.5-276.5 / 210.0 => -1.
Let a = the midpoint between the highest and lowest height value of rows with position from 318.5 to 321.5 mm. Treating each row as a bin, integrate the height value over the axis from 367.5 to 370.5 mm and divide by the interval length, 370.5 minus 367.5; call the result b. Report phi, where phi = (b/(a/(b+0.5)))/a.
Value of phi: 1.0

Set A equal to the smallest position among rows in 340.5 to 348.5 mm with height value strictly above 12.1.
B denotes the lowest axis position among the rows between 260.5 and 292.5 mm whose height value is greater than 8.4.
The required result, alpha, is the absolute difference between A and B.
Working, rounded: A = 347.0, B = 261.0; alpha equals 86 mm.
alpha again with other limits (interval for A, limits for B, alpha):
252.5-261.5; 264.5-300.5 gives 12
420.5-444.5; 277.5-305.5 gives 143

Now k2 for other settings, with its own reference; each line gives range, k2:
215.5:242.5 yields 224.0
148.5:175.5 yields 153.0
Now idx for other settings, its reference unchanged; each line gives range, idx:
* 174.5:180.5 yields 175.0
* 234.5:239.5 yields 237.0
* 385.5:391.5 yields 390.0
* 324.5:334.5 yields 325.0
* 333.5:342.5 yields 336.0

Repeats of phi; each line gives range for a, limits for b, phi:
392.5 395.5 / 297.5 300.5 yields 0.7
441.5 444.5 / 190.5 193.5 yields 0.3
